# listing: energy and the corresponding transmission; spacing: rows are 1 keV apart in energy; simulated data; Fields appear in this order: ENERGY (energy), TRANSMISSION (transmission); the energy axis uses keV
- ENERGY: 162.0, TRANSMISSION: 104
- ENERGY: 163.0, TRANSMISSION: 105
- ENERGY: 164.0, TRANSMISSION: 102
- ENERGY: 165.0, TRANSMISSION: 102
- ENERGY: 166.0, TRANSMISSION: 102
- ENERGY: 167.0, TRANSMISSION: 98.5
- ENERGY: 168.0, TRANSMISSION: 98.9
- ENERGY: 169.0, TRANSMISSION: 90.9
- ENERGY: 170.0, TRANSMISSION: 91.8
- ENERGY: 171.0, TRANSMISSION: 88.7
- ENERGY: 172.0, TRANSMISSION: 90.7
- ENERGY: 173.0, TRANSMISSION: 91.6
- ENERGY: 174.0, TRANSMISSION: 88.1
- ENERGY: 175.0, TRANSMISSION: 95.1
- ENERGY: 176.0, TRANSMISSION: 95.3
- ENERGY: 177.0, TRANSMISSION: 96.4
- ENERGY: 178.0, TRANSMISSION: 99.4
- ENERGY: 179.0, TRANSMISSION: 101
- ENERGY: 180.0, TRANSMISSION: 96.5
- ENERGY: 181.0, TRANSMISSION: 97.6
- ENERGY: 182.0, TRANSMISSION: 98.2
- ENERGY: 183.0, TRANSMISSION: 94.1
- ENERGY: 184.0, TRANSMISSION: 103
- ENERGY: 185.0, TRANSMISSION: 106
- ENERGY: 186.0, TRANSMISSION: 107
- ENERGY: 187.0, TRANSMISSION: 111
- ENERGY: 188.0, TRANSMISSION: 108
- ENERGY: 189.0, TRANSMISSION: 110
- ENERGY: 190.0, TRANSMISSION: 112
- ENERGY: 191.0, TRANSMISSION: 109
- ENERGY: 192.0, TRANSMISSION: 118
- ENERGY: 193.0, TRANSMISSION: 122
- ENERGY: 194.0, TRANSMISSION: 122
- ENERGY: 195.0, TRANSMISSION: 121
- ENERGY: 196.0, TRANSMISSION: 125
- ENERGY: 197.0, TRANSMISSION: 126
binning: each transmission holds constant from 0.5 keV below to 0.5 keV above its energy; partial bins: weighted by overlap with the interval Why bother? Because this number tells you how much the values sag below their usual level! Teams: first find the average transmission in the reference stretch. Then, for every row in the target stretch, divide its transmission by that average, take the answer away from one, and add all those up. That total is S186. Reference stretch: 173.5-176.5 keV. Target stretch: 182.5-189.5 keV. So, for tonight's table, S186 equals -1.0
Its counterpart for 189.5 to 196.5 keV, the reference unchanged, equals -1.9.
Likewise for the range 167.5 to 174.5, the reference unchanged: 0.1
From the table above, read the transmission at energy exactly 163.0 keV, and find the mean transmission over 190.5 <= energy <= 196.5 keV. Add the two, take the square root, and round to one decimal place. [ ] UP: 15.0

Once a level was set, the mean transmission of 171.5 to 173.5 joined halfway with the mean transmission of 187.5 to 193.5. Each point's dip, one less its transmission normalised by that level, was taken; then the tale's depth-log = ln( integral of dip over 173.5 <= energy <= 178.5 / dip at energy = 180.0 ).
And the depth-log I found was 1.9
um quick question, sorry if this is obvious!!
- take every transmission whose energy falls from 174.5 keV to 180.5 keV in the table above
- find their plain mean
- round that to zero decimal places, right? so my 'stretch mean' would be 97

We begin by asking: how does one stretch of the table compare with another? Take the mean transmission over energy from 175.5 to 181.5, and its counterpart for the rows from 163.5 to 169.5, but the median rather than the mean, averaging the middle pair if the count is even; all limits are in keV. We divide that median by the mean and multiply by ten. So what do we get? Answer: 10.3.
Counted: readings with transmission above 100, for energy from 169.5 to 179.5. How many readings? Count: 1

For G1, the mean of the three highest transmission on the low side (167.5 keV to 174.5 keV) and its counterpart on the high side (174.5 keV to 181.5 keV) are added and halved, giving 97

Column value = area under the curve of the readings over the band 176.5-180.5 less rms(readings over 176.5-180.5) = 295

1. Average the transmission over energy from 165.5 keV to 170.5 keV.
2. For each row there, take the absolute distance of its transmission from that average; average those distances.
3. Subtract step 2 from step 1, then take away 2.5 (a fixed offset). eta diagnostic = 90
